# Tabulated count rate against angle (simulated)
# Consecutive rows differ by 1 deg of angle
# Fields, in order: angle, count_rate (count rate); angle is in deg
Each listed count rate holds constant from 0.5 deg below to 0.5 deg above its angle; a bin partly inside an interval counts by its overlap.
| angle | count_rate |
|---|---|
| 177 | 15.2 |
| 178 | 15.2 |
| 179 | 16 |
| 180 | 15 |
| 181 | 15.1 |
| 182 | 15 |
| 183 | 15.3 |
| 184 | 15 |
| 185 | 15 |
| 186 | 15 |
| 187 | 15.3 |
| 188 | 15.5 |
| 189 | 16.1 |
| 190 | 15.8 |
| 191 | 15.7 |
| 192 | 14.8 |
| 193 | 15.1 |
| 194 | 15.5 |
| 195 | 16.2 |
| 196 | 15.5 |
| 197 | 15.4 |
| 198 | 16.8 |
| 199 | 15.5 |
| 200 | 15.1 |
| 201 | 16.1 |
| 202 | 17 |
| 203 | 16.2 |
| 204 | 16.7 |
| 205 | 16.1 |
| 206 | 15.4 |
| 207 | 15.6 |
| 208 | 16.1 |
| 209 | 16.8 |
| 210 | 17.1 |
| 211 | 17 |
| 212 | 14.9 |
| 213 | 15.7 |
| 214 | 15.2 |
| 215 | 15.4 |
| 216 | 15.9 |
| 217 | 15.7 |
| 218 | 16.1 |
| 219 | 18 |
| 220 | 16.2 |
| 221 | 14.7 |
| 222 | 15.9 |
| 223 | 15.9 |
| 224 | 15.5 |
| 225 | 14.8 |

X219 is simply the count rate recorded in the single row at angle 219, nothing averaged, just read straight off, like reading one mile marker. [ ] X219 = 18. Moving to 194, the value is 15.5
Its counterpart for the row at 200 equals 15.1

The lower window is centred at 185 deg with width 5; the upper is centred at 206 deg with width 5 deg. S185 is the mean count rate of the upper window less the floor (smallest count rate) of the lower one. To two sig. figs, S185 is 0.98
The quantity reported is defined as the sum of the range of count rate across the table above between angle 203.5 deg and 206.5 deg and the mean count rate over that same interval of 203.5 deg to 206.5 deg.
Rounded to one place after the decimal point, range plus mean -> 17.4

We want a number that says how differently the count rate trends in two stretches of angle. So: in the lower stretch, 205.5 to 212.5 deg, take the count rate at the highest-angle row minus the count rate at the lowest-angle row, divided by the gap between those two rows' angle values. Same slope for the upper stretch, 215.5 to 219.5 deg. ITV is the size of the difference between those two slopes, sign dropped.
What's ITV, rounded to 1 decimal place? 0.8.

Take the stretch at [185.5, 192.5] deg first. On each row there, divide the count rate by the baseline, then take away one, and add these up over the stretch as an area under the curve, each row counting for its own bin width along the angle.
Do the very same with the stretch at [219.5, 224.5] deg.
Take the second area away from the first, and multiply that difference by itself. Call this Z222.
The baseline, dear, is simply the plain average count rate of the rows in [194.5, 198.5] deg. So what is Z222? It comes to 0.015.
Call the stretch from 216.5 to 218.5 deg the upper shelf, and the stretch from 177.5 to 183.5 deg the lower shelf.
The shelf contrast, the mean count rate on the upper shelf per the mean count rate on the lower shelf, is 1.04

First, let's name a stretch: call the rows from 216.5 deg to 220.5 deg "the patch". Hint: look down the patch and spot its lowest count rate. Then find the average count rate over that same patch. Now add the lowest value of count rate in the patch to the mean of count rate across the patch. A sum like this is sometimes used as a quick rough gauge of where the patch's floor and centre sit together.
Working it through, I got 32.2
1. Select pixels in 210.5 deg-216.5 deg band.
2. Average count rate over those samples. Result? 15.7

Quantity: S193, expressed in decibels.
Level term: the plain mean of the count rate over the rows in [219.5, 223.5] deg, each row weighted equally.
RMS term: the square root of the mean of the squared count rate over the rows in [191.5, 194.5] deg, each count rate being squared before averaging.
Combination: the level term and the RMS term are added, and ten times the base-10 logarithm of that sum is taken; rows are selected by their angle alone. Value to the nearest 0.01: 14.89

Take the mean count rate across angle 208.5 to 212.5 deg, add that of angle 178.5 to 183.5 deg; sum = 31.7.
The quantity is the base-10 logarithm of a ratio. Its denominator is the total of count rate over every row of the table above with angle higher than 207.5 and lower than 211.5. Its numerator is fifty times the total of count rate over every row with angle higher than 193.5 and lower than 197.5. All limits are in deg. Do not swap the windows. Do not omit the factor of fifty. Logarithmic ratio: 1.67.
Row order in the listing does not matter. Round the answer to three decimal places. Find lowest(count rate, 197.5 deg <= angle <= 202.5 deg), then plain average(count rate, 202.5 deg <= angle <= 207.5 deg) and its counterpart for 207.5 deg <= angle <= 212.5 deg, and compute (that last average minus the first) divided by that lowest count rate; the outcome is 0.025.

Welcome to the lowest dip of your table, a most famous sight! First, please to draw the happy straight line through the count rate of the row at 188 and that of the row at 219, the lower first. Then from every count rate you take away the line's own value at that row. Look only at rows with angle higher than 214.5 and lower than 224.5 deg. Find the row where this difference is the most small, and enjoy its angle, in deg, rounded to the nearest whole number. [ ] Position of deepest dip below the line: 221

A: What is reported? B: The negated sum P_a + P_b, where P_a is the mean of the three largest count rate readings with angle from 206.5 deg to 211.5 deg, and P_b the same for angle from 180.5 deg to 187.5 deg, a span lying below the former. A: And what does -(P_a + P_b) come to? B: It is -32.2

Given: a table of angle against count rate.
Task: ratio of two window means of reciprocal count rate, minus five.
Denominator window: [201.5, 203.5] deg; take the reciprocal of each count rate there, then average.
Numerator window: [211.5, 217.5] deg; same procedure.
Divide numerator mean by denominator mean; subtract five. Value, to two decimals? -3.93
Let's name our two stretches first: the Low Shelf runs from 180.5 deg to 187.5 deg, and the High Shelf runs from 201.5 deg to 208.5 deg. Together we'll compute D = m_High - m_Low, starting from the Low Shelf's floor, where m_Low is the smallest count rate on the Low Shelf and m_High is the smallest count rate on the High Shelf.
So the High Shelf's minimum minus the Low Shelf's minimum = 0.40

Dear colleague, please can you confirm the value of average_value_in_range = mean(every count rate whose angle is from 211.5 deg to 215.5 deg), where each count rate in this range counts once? 15.3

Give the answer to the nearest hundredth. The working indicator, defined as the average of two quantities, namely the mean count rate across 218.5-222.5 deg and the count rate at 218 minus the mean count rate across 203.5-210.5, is 8.02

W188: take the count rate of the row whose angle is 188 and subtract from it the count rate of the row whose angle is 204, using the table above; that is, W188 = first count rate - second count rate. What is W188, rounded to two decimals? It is -1.20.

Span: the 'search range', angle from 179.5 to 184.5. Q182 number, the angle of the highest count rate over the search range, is 183 deg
